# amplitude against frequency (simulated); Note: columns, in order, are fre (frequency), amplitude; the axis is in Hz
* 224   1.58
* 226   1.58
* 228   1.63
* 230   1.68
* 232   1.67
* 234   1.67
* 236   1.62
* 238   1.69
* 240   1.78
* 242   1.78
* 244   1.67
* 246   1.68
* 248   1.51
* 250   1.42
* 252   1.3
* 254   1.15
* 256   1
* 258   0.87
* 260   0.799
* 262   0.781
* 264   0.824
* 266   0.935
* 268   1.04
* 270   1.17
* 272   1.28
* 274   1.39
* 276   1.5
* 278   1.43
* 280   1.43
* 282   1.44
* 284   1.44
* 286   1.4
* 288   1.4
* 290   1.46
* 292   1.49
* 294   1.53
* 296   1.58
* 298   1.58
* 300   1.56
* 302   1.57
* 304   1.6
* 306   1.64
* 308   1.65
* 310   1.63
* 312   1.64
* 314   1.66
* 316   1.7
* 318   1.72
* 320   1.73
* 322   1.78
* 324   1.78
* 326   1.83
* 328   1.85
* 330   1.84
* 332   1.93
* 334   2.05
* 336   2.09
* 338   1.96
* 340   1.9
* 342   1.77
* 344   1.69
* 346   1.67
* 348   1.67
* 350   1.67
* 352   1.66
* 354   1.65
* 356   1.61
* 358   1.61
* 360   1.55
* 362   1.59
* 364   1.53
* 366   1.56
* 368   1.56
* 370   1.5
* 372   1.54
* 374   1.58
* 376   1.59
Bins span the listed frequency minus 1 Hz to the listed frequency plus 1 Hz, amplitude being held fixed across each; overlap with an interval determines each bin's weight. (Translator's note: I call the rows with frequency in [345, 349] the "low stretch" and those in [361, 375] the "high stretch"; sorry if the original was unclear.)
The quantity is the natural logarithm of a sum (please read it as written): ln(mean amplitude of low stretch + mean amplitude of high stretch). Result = 1.17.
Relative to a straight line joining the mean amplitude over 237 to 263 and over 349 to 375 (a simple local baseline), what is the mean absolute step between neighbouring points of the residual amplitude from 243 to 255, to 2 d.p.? 0.11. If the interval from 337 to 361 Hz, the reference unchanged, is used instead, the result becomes 0.04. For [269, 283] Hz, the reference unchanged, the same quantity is 0.07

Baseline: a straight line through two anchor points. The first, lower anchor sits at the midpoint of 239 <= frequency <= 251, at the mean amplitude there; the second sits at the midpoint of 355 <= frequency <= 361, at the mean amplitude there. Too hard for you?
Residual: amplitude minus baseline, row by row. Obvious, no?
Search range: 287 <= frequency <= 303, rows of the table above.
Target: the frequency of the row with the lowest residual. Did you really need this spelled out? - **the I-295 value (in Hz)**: 288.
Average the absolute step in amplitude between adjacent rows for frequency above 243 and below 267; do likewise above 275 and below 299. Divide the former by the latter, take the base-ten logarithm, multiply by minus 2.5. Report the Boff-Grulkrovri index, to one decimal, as -1.4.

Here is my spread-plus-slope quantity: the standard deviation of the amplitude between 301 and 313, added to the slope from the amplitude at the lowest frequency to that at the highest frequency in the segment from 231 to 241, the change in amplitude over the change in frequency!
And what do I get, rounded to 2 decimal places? 0.04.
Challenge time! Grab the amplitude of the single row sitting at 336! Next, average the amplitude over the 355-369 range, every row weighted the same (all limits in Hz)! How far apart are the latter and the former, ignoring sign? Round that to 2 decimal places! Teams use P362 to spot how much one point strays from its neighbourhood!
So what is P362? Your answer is 0.52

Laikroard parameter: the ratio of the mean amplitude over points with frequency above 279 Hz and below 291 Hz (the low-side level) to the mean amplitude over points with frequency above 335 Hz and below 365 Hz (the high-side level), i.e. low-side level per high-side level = 0.84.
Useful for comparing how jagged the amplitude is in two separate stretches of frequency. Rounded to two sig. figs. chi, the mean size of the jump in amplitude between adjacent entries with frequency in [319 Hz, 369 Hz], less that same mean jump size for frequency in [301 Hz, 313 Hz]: 0.022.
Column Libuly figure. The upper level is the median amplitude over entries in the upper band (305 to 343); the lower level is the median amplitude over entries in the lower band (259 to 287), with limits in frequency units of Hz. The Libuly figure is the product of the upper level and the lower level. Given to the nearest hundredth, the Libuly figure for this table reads 2.38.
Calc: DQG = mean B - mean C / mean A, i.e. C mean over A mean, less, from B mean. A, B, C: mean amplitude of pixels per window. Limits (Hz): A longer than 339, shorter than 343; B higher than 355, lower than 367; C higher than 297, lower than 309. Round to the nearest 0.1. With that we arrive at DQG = 0.7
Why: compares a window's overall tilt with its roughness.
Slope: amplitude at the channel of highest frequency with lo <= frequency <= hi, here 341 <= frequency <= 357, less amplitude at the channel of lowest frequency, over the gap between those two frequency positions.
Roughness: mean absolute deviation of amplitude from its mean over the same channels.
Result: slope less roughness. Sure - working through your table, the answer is -0.040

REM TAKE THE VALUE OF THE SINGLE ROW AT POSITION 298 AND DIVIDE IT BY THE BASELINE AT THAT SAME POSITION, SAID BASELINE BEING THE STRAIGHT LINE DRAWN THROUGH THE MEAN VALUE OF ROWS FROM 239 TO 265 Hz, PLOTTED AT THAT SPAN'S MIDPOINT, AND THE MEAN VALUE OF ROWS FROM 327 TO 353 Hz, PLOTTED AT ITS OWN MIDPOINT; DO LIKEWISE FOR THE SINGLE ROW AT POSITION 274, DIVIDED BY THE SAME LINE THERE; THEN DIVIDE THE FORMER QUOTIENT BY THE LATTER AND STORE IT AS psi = 1.03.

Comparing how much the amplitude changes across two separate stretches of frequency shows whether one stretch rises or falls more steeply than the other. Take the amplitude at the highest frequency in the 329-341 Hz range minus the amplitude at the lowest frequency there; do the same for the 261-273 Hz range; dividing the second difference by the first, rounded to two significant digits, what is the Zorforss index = 8.3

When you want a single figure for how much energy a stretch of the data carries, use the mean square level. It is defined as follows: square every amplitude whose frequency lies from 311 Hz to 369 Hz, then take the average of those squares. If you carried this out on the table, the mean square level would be 3.0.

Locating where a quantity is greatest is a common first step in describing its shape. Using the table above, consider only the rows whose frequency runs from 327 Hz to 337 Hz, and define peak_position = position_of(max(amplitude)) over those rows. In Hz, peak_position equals 336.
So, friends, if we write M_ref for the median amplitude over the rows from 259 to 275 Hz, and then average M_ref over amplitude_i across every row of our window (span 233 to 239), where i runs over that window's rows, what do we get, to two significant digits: 0.60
